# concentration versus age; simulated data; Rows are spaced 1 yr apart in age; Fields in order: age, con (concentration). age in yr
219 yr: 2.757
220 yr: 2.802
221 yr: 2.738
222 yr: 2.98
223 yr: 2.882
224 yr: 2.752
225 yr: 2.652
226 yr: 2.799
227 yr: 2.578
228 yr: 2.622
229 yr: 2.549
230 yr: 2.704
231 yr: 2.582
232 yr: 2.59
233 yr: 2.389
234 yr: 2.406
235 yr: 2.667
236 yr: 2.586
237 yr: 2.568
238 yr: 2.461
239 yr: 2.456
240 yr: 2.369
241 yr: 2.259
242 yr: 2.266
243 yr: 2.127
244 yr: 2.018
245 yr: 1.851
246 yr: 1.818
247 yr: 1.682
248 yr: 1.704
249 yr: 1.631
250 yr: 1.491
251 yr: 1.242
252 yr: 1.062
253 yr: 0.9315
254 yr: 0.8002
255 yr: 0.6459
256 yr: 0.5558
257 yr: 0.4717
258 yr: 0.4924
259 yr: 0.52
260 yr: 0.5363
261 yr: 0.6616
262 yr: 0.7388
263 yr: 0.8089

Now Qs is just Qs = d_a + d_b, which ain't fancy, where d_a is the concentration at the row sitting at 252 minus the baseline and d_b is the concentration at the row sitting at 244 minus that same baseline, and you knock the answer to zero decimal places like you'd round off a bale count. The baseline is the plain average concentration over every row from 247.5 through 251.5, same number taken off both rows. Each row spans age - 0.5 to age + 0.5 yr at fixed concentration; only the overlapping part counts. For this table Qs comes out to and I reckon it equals 0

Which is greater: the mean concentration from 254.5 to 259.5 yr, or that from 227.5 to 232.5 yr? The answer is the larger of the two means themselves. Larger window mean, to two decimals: 2.61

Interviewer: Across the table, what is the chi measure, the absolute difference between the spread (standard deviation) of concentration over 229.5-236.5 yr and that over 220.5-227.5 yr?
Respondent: 0.01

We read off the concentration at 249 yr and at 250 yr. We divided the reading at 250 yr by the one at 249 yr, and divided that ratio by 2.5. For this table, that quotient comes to 0.37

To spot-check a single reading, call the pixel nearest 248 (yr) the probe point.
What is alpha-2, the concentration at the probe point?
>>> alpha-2 1.704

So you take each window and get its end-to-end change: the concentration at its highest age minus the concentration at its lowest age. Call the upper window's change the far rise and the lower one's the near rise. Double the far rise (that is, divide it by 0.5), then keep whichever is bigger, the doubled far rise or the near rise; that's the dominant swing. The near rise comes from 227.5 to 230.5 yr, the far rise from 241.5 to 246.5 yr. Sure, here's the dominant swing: 0.1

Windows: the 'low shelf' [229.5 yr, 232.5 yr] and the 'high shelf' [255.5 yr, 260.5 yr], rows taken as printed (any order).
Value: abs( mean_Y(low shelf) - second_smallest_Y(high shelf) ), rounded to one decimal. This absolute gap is 2.1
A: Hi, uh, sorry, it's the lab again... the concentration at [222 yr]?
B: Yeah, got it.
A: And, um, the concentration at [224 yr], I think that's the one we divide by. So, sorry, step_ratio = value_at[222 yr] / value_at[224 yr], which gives 1.08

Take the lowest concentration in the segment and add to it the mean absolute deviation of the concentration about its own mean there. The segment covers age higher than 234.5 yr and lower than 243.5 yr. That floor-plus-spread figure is 2.3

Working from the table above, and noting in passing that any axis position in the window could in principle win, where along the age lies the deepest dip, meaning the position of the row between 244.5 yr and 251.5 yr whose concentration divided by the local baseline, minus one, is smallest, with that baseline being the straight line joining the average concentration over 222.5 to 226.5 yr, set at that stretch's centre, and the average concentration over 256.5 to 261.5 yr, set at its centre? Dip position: 251 yr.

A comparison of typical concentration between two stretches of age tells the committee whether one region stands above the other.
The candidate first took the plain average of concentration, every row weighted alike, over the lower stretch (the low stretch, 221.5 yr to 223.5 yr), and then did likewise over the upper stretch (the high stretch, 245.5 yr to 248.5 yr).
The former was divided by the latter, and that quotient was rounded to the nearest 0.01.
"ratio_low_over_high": 1.69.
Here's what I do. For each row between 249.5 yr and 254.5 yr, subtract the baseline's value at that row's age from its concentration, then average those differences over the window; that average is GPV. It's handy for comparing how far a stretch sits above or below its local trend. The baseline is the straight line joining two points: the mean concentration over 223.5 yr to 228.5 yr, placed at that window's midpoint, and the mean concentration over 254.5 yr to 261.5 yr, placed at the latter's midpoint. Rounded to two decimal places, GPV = 0.15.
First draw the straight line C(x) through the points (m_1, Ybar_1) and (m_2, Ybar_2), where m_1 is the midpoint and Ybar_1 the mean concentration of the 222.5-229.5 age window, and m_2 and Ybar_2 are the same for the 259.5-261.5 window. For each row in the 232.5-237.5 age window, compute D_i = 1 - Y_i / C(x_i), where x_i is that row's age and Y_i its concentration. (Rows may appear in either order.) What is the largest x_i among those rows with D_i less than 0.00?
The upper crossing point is 237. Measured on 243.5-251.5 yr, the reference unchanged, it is 251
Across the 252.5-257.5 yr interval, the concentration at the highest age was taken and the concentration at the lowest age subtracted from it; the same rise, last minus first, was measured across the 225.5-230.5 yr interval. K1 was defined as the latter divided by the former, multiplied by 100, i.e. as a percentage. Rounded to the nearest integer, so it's 21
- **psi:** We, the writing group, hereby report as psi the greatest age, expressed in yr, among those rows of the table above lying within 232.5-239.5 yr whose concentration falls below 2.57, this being 239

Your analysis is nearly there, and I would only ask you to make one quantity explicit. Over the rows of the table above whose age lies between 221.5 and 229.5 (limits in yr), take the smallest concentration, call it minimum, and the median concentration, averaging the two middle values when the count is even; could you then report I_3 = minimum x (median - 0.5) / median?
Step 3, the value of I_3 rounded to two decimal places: 2.08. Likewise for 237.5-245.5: 1.44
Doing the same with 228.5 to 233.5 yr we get 1.93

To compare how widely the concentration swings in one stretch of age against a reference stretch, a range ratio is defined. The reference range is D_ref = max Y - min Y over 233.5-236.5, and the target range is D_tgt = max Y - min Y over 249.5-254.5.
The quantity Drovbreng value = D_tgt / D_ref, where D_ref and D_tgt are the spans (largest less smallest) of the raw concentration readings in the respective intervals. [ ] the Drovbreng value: 2.6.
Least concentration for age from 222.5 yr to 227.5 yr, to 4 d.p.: 2.5780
